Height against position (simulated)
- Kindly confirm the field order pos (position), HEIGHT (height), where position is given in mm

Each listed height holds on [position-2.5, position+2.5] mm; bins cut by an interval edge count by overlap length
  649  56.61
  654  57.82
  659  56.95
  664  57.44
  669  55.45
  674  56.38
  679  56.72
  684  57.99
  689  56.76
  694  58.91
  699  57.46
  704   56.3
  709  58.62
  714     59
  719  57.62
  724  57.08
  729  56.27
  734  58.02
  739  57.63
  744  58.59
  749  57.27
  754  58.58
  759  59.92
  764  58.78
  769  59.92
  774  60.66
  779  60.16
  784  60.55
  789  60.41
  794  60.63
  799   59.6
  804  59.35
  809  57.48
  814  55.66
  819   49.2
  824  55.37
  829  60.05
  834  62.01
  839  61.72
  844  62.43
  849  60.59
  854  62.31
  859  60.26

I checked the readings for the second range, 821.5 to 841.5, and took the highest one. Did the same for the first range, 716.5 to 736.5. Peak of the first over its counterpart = 0.936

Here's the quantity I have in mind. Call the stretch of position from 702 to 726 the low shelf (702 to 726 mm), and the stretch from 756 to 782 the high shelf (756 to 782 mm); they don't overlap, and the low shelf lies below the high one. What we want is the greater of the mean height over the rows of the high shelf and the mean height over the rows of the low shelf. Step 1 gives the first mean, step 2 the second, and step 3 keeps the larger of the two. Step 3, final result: 59.9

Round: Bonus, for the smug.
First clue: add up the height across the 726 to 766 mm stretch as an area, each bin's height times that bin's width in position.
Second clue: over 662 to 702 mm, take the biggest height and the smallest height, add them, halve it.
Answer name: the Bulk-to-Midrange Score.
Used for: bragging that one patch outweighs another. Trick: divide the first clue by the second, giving 40.7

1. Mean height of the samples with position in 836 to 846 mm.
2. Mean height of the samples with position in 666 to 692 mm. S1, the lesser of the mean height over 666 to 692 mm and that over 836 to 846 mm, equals 56.7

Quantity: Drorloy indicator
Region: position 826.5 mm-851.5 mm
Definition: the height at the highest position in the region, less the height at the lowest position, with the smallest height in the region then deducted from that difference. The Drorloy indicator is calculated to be -59.5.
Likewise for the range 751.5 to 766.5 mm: -58.4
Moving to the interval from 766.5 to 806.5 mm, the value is -59.9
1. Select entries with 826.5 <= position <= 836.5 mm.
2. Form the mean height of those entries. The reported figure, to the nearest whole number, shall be 61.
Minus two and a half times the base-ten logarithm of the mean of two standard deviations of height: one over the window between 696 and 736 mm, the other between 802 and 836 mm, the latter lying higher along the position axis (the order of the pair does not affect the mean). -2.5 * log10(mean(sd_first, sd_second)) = -1.0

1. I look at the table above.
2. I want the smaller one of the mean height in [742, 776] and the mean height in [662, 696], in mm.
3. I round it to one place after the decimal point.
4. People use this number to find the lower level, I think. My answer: 57.1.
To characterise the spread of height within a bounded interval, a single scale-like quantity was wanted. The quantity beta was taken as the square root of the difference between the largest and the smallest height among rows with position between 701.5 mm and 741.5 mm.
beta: 1.7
